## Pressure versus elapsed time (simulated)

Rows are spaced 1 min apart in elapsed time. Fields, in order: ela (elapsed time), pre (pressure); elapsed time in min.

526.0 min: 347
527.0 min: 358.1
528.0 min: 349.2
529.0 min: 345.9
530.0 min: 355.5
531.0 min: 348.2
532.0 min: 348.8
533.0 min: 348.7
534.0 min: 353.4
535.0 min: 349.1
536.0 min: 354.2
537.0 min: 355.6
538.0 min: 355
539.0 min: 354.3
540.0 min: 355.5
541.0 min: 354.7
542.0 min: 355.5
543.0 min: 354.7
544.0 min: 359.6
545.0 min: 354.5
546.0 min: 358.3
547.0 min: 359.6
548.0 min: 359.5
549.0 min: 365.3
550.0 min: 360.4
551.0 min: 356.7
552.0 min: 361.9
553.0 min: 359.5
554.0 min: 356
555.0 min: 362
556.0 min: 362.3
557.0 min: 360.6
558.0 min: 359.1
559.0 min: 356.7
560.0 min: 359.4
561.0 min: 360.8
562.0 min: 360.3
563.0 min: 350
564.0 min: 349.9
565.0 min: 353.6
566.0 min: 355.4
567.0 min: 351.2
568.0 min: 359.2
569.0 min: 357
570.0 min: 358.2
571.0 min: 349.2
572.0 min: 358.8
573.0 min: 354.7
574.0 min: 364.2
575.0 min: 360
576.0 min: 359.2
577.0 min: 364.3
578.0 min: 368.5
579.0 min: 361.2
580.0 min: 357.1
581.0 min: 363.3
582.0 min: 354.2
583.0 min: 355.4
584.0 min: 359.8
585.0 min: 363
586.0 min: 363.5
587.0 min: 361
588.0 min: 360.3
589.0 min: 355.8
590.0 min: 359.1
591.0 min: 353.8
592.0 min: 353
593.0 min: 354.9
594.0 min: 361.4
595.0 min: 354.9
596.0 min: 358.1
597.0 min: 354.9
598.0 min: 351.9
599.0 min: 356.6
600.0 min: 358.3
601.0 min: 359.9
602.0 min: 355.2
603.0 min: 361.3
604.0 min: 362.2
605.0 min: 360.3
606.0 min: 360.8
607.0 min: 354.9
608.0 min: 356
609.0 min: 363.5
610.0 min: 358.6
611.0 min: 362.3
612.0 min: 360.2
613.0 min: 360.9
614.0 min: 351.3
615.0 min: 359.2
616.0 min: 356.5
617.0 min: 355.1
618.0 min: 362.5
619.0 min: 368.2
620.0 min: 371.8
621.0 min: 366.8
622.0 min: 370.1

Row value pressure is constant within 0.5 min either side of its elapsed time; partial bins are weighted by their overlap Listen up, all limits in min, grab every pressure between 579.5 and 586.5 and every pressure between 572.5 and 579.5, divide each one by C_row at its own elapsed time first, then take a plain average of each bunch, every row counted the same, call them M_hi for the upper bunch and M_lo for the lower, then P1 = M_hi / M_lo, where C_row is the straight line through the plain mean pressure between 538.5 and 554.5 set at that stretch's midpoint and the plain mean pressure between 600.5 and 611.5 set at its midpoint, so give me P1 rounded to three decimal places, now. 0.993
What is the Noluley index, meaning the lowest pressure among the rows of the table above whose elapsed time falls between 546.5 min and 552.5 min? 356.7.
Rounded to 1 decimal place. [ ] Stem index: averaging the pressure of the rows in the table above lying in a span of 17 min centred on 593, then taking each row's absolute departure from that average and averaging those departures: 3.0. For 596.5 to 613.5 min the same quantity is 2.7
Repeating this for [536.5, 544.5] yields 1.0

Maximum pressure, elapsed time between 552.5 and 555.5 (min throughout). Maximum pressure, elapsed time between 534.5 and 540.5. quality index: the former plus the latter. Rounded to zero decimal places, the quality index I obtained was 718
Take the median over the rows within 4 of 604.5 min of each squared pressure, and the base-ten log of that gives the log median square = 5.11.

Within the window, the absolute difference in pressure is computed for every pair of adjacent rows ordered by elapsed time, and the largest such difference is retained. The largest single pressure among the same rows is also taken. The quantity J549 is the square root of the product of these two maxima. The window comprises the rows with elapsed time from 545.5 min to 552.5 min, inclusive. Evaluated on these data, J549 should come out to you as 46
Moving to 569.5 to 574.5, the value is 59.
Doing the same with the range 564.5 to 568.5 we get 54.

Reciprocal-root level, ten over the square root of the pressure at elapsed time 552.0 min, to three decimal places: 0.526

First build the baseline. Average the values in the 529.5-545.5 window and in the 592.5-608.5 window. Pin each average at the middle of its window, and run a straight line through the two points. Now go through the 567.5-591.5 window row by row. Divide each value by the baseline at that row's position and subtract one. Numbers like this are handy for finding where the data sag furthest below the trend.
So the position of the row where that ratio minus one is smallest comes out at 571.0 min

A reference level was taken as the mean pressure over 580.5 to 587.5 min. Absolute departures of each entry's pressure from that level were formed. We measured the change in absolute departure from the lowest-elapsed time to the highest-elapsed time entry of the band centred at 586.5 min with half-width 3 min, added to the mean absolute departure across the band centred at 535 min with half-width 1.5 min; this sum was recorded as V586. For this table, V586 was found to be 12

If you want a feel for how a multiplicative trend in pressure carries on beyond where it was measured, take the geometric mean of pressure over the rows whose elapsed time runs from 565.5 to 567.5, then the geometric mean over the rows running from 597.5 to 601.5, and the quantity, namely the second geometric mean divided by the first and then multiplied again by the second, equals 360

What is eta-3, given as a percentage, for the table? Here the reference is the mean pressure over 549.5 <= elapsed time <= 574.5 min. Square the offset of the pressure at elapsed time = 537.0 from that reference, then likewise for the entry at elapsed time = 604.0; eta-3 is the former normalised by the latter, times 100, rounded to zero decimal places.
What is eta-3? 16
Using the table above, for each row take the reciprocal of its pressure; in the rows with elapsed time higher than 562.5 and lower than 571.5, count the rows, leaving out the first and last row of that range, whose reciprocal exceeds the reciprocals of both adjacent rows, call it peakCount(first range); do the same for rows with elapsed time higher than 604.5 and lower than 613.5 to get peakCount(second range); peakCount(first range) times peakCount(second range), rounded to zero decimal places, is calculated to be 9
